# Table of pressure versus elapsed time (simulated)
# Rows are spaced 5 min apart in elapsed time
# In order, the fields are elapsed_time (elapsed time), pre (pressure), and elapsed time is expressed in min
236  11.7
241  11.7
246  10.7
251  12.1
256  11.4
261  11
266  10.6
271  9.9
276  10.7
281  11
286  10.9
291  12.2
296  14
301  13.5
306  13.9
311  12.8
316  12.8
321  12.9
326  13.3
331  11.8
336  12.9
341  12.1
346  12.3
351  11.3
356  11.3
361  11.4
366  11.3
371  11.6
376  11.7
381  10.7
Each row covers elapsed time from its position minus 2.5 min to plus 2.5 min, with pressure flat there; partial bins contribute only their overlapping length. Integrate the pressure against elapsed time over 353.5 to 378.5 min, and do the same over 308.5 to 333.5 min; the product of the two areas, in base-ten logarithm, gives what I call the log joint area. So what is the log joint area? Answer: 4.960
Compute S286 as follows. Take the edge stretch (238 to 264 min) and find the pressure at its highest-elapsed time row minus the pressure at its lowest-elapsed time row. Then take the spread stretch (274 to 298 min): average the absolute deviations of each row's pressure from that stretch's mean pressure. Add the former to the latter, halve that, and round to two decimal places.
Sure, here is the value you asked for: 0.19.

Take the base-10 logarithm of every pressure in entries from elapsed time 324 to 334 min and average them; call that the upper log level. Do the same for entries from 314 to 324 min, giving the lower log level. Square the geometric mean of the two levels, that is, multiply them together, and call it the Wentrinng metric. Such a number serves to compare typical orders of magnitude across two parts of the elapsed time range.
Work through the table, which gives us 1.22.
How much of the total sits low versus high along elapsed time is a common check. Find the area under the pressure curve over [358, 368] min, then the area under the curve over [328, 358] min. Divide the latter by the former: 3.2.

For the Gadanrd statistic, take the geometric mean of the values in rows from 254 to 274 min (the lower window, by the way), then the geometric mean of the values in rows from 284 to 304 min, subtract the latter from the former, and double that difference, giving -4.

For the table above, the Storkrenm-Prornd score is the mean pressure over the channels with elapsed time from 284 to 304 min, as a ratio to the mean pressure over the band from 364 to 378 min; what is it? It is 1.10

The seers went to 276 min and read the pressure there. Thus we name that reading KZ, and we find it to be 10.7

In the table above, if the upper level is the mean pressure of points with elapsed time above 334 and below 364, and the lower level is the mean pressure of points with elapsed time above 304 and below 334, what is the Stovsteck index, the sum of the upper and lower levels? 24.8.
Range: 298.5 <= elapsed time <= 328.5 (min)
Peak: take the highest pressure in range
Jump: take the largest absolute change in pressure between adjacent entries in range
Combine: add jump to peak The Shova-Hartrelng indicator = 15.0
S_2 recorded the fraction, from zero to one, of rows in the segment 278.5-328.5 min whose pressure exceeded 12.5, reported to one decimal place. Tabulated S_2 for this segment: 0.7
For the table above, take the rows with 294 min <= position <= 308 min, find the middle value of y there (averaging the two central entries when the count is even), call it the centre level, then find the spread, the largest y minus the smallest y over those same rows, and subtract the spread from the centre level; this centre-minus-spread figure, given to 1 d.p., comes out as 13.4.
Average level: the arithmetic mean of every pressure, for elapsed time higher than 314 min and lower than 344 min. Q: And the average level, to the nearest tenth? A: 12.6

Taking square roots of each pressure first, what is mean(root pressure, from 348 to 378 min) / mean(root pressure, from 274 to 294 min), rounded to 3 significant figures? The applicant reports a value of 1.01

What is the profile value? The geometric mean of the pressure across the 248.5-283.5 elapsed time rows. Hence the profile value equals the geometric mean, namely 10.9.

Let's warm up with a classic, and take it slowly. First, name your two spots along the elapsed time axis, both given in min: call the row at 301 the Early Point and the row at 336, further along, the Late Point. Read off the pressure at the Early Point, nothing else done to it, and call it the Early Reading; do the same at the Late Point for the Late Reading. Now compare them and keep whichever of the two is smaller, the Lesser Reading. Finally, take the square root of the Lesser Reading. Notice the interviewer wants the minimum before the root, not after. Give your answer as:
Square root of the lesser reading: 3.59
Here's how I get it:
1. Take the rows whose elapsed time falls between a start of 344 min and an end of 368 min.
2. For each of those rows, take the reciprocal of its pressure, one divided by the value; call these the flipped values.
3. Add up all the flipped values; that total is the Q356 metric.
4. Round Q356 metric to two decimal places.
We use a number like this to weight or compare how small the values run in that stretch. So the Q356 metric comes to 0.43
